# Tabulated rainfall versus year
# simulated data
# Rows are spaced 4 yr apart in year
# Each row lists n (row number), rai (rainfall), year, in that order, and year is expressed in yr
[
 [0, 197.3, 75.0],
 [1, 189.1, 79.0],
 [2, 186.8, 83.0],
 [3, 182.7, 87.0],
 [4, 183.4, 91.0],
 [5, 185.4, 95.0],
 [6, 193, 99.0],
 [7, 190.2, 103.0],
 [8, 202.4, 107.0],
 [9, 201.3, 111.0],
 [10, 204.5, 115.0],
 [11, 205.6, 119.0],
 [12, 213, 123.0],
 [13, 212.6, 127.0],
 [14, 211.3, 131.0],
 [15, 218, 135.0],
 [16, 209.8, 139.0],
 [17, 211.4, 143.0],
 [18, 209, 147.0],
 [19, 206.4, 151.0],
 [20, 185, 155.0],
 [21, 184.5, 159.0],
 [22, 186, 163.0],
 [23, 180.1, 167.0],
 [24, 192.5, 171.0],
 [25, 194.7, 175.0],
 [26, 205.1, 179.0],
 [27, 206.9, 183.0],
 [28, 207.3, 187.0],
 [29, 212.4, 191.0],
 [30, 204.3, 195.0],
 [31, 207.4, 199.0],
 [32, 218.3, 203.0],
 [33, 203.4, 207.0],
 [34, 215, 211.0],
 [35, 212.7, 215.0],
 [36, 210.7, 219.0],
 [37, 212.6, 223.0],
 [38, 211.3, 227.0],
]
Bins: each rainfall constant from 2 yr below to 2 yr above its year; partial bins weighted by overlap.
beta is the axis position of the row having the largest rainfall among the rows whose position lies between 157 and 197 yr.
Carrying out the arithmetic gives 191.0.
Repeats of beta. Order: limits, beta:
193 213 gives 203.0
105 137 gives 135.0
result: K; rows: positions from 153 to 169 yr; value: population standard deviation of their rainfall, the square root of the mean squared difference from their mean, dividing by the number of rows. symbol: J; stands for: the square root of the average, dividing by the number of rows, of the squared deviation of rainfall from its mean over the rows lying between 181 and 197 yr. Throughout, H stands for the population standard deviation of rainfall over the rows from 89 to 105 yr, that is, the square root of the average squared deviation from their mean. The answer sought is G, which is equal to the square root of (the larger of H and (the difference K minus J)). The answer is 1.9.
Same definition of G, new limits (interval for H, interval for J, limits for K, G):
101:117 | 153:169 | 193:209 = 2.4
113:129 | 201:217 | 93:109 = 2.0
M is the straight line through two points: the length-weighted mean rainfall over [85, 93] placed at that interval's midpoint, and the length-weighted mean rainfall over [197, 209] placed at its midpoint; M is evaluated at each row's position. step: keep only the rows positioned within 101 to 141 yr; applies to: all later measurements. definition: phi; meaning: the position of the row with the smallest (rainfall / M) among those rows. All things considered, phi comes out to 103.0 yr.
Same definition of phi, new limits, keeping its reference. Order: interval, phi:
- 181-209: 207.0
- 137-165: 159.0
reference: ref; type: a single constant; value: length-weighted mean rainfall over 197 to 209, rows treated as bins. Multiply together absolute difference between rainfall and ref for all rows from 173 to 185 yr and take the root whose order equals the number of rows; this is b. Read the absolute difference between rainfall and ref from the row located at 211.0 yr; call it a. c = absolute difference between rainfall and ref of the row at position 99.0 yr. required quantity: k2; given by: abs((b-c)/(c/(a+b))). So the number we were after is 7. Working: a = 5.3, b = 5.8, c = 17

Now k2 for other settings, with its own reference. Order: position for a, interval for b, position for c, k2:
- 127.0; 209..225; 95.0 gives 5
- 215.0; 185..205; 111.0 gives 4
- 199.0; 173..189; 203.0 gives 3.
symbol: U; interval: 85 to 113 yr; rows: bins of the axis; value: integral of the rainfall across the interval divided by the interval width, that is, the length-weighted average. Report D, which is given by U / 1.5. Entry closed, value 127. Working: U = 191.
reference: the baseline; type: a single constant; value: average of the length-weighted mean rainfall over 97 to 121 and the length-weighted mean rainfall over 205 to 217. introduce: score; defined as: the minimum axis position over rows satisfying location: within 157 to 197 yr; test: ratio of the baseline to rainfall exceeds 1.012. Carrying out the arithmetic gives 159.0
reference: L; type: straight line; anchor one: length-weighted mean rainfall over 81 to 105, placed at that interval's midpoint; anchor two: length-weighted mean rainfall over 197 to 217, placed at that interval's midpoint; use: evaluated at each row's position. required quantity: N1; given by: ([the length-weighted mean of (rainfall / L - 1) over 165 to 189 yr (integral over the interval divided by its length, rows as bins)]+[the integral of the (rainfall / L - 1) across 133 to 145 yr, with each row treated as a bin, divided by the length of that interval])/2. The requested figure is 0.024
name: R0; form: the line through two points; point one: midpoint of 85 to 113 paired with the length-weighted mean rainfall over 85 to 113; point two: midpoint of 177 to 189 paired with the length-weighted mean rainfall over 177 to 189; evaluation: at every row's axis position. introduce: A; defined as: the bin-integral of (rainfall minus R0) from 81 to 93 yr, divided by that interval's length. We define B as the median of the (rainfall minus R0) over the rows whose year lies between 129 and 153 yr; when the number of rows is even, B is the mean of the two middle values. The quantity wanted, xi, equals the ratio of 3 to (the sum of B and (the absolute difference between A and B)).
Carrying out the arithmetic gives 0.1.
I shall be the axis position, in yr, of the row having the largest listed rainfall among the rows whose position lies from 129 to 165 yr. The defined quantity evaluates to 135.0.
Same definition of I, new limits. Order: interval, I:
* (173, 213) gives 203.0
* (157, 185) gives 183.0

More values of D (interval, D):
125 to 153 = 141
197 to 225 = 141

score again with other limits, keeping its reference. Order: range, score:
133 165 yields 155.0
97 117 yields 99.0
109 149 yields 111.0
